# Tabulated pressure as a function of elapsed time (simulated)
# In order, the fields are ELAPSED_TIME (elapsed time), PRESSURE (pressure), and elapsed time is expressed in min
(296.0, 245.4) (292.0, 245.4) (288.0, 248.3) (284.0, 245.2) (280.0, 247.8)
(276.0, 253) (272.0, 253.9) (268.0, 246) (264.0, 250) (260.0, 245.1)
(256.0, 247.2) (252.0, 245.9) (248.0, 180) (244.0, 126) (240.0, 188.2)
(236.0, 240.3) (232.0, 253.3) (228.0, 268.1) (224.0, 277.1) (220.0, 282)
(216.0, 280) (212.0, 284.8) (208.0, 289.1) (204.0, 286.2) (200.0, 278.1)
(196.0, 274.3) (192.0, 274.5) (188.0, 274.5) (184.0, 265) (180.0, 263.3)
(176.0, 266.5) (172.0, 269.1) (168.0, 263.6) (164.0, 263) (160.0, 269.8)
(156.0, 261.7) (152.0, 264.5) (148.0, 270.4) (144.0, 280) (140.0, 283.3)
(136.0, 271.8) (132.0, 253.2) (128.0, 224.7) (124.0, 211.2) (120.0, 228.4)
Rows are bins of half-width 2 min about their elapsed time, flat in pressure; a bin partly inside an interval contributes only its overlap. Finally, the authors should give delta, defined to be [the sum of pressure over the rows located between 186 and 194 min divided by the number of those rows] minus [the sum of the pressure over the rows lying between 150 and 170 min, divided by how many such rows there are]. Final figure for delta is 10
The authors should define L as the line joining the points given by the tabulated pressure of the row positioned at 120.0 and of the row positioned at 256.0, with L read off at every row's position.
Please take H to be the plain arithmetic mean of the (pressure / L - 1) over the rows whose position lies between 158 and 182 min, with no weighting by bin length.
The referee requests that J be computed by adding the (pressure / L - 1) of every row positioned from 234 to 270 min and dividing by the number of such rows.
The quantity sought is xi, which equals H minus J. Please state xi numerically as 0.2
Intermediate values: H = 0.130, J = -0.114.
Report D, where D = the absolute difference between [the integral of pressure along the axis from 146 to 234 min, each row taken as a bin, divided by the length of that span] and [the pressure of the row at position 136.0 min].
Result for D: 0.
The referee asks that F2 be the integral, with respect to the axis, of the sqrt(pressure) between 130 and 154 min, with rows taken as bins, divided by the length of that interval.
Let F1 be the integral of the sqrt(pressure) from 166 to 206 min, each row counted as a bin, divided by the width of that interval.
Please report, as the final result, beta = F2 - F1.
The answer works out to 0.0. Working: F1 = 16.5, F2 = 16.4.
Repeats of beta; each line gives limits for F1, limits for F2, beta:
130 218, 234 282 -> -1.5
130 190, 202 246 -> -0.6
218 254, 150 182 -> 1.3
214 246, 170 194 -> 1.0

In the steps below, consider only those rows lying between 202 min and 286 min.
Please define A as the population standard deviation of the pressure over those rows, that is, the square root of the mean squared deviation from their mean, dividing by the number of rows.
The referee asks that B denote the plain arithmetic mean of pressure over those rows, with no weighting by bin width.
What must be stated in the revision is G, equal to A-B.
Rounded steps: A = 38.5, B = 247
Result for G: -209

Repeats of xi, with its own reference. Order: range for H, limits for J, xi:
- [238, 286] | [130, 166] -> -0.2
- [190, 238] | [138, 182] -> 0.0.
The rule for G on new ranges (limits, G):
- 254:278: -246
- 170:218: -267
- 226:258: -173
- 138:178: -262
